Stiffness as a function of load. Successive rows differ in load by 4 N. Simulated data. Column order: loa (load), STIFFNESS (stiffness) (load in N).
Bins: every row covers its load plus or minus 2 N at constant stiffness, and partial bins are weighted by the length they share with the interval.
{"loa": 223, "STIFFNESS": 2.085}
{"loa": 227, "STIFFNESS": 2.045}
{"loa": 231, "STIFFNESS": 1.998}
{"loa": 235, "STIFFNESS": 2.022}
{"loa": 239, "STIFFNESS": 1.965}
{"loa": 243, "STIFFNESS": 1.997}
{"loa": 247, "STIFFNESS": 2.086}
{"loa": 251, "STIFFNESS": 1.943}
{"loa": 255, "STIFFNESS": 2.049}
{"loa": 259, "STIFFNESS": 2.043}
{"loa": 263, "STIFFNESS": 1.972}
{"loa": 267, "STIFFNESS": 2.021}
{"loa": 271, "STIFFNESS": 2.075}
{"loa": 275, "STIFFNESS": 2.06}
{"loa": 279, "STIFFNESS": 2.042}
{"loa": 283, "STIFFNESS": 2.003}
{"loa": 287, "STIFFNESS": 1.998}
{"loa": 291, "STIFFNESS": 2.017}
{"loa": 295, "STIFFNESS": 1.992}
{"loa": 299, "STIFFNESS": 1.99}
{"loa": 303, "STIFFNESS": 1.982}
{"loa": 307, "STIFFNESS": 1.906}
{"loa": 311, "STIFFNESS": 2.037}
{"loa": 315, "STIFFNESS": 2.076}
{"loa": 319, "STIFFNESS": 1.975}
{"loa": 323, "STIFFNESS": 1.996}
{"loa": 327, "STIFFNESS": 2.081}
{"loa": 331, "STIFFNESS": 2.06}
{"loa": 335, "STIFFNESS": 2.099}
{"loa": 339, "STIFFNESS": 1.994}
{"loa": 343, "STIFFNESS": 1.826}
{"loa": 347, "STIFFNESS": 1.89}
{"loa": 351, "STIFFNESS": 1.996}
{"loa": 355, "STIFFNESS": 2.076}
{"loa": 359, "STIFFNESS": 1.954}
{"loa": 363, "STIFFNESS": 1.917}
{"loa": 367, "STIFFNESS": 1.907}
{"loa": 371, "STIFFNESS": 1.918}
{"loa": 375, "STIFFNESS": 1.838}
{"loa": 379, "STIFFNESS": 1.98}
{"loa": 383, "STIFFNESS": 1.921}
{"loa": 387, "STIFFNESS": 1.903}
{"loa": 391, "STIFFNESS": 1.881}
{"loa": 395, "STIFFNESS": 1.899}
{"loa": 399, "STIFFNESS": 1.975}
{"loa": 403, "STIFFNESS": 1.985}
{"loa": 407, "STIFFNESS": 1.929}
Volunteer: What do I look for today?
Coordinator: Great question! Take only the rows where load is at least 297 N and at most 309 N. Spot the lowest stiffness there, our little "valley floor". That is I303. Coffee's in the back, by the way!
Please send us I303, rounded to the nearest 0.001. 1.906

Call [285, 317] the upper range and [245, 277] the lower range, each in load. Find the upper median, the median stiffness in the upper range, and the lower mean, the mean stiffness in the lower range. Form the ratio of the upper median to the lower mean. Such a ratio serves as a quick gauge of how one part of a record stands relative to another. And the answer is 0.98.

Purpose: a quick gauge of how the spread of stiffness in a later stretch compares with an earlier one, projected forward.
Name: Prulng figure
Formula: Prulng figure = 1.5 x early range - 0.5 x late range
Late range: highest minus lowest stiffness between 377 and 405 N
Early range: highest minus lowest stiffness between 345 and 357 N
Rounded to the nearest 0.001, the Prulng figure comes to 0.227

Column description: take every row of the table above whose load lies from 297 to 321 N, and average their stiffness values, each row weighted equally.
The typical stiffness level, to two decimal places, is 1.99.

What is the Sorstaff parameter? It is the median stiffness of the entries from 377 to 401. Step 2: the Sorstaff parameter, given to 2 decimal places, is 1.91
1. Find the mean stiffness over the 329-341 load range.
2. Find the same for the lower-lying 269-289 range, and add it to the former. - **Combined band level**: 4.09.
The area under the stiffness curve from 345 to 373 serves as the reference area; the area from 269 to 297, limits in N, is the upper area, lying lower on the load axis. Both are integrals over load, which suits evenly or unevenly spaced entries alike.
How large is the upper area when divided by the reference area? 1.04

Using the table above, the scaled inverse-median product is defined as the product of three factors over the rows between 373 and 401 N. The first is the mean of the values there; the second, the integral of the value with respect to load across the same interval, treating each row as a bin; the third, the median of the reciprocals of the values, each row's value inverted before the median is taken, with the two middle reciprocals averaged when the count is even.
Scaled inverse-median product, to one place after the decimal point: 53.9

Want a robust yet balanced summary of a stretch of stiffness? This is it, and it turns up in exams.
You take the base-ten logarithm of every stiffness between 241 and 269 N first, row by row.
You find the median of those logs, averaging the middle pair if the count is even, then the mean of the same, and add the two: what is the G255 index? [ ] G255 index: 0.610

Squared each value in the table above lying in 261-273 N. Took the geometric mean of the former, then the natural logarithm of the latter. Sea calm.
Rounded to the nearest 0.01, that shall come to 1.41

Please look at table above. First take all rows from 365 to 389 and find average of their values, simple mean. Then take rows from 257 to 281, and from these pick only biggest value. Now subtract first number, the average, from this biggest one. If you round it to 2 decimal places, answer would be 0.16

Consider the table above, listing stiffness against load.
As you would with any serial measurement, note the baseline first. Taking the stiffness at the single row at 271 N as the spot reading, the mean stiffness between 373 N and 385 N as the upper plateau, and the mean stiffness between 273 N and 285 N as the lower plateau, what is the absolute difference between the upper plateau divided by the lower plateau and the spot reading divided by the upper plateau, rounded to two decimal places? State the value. 0.14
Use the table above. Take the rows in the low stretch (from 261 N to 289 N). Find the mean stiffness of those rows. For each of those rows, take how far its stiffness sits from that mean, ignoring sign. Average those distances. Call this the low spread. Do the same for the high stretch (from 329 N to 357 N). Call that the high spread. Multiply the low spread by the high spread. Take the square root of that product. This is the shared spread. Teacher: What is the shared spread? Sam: 0.048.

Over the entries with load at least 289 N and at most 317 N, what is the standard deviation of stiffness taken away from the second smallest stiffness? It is 1.93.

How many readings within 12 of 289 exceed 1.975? 6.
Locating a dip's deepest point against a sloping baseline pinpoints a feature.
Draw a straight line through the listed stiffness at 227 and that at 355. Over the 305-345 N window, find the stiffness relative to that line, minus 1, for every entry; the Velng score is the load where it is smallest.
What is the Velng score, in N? 343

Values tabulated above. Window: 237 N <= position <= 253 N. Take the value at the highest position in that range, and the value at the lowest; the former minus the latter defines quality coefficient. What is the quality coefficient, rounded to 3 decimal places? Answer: -0.022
